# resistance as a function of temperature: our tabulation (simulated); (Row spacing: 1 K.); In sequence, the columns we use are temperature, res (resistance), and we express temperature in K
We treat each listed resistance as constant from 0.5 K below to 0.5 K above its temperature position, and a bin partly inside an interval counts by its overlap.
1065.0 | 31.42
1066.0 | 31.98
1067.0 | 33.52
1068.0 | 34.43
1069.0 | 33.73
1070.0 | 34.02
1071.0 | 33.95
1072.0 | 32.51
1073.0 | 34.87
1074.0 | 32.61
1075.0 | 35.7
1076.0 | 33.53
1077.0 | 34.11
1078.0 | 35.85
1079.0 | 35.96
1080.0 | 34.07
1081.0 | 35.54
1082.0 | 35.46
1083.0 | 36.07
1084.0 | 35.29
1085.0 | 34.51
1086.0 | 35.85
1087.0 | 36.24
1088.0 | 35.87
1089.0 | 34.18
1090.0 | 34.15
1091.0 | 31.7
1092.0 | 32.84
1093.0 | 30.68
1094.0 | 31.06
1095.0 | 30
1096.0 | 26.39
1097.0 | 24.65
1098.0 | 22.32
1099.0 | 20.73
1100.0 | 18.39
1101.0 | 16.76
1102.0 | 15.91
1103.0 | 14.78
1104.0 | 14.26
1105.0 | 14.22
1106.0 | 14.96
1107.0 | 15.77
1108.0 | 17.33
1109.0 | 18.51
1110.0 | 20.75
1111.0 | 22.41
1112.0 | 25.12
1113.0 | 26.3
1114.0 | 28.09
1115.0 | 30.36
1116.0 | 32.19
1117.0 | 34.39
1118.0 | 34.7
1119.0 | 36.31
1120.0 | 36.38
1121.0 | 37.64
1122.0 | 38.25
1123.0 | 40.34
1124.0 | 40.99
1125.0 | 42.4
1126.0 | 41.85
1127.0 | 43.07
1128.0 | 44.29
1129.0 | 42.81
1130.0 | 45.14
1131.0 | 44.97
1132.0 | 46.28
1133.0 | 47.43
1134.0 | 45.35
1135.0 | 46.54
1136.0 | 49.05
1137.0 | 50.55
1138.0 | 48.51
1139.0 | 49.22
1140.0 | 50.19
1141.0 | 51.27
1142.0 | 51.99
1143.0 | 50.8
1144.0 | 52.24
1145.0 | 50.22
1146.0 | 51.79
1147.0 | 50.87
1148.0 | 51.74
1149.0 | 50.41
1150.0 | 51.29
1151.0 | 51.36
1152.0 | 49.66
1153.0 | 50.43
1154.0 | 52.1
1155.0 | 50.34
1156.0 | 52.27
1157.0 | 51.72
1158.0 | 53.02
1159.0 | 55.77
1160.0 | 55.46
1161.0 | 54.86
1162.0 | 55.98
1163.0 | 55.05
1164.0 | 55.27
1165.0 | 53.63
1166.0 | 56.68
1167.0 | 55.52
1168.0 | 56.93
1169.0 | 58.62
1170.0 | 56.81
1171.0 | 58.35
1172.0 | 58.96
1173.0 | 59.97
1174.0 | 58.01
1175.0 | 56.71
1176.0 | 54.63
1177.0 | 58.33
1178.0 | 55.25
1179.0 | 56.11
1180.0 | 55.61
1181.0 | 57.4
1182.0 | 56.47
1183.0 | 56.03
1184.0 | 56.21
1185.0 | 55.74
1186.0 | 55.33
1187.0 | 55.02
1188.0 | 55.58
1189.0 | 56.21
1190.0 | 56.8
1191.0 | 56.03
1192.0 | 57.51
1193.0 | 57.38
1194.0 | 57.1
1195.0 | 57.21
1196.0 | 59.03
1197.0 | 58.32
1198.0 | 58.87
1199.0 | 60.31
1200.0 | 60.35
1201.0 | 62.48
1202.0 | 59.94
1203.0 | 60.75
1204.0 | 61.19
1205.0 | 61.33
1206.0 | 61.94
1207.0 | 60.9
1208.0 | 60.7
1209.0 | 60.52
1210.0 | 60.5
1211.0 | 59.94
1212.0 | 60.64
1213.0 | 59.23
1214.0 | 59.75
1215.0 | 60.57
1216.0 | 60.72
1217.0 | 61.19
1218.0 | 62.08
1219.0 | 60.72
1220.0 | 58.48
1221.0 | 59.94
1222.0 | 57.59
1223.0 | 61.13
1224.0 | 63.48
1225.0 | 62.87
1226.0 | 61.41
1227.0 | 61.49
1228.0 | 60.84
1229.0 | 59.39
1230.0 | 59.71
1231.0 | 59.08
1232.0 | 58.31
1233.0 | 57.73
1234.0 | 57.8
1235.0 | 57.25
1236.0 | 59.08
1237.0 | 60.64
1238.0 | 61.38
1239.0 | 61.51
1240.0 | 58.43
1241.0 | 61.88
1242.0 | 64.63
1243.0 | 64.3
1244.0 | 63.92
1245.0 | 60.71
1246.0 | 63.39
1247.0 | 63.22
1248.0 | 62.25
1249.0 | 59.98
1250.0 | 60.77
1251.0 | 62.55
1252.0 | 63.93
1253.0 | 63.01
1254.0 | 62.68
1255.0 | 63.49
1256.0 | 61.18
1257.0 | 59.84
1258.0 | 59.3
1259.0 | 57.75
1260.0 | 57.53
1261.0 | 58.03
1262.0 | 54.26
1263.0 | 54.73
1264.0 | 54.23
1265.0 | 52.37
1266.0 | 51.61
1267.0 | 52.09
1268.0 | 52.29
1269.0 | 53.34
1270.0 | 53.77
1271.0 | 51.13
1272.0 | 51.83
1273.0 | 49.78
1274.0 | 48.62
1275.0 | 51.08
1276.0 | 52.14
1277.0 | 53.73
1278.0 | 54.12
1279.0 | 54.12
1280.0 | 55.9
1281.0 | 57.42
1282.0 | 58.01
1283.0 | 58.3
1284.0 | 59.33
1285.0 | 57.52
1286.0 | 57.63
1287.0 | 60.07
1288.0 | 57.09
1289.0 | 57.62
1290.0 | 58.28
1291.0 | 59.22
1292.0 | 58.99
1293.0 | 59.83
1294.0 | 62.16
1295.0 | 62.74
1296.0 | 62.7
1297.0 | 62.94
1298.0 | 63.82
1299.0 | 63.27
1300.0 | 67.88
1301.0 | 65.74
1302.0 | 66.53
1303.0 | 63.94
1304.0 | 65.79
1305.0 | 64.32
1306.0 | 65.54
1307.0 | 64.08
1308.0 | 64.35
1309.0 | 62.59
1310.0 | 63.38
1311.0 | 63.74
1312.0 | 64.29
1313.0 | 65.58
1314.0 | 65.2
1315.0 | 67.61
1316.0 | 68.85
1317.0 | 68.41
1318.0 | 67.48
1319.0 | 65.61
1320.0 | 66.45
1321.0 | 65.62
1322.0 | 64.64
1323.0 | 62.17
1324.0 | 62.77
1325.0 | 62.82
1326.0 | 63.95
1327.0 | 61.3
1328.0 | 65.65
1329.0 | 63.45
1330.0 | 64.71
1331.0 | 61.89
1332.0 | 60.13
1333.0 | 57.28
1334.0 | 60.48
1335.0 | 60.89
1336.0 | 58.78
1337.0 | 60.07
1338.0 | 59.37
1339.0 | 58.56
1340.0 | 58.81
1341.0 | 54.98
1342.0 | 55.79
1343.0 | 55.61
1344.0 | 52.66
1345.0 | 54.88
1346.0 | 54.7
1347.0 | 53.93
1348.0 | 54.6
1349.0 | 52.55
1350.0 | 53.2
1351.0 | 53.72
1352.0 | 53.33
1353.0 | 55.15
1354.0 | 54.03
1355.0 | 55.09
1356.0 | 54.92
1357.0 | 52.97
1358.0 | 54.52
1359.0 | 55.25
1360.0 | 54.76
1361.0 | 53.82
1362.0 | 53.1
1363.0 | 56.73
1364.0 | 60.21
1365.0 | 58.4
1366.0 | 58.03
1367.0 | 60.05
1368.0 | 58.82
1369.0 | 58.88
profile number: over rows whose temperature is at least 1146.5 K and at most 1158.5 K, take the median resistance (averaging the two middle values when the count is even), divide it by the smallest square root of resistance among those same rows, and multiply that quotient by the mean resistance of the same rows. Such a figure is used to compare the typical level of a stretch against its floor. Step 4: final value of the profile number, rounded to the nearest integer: 373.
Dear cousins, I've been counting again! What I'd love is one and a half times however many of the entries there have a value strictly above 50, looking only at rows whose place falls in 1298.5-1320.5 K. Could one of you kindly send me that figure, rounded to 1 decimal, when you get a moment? 33.0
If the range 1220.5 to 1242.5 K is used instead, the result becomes 33.0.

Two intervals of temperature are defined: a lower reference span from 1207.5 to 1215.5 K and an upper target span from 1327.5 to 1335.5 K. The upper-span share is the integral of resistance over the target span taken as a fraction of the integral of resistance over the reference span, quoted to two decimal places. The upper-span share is 1.03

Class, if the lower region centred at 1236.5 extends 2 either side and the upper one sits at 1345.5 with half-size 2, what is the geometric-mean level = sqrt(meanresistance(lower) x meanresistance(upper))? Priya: 57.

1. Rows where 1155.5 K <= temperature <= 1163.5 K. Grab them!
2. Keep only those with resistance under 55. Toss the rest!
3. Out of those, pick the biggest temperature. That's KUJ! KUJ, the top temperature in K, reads 1161.0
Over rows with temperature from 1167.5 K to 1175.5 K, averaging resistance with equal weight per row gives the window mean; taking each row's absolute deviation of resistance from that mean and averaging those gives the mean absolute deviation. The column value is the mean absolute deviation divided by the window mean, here 0.016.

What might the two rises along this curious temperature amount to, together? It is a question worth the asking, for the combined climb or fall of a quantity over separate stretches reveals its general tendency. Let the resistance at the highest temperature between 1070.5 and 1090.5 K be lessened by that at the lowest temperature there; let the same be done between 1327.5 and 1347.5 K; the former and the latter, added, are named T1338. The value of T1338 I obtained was -12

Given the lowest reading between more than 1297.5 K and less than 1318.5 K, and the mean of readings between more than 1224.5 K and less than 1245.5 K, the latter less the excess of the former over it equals 58.6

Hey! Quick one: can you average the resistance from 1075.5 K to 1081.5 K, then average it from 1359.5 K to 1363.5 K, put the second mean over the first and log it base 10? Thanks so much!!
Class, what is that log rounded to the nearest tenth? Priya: 0.2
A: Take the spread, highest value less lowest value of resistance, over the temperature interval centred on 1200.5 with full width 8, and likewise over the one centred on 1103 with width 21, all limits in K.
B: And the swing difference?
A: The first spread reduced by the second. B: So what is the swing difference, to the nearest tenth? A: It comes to -12.7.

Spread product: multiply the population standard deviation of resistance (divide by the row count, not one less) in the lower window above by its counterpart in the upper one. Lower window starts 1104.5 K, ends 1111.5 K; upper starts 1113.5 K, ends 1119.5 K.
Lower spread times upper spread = 7.9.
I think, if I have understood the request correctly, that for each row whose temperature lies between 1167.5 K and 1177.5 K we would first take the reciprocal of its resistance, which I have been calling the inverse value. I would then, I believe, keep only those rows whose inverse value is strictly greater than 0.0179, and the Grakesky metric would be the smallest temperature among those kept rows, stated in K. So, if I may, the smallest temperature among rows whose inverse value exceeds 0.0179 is 1176.0 K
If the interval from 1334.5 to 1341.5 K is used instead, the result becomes 1341.0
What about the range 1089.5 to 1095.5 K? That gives 1090.0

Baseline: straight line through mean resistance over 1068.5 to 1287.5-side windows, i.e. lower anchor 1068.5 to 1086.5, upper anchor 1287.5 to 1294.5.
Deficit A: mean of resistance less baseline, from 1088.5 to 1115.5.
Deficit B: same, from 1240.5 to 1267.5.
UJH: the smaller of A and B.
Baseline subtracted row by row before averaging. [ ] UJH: -14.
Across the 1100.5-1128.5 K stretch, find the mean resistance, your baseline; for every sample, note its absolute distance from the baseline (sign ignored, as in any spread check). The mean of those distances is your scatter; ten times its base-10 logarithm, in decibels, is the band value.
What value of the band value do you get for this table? 10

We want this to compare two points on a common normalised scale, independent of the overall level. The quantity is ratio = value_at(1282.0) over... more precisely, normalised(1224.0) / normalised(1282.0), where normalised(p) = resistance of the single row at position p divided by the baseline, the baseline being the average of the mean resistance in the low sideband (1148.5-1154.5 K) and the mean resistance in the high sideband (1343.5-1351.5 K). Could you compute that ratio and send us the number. 1.09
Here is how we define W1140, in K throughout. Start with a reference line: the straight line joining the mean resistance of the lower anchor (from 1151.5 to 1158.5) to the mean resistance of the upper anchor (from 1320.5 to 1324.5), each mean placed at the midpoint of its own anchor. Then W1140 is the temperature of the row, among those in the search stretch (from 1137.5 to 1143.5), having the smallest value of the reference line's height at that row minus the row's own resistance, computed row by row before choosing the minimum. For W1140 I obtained 1142.0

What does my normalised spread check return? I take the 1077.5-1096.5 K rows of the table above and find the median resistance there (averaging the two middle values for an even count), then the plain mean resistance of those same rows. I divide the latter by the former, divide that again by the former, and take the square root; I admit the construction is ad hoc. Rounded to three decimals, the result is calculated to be 0.168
